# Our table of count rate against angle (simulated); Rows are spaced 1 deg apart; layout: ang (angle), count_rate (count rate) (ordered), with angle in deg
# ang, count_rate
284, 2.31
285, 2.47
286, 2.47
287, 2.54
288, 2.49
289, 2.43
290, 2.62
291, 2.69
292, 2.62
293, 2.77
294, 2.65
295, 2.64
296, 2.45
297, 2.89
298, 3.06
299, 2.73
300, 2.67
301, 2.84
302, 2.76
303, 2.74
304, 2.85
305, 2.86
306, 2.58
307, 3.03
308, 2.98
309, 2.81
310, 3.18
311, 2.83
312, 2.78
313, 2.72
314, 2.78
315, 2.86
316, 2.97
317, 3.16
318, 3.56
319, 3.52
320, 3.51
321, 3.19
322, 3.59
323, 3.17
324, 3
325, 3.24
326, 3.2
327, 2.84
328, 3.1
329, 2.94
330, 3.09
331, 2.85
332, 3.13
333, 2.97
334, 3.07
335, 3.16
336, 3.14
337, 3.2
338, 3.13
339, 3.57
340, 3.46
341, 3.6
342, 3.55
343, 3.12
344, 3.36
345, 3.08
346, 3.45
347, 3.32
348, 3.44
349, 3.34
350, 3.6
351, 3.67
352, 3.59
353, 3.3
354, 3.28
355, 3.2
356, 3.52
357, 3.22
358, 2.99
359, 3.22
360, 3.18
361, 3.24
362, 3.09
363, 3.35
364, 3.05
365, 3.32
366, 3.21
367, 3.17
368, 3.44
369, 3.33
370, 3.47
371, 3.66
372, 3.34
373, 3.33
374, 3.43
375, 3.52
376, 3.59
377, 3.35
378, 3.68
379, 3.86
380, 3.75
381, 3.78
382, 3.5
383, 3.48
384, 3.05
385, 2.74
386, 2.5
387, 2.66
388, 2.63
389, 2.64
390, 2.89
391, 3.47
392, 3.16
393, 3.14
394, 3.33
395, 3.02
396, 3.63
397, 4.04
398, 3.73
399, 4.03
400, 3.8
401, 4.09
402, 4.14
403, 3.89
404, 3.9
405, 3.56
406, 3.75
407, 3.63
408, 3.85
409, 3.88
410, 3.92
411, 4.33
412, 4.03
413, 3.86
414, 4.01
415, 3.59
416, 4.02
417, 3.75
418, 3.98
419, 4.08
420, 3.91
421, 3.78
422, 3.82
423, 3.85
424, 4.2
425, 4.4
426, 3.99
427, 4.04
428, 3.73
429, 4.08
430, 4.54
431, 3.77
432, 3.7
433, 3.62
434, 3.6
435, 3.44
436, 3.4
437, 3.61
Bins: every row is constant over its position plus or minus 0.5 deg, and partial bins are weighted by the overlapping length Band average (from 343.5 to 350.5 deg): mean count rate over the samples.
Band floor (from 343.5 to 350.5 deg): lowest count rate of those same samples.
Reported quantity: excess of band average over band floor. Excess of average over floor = 0.29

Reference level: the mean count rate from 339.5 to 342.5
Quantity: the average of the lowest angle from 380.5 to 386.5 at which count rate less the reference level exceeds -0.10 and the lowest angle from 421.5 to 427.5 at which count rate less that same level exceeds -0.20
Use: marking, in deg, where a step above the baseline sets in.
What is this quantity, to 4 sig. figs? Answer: 401.5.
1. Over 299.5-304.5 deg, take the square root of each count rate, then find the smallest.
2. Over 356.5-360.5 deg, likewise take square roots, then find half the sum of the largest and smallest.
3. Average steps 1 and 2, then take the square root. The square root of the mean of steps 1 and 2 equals 1.30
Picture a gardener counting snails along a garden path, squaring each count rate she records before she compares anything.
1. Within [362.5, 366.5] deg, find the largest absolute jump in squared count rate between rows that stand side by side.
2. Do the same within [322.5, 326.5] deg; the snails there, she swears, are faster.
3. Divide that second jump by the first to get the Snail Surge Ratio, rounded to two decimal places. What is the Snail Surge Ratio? 0.78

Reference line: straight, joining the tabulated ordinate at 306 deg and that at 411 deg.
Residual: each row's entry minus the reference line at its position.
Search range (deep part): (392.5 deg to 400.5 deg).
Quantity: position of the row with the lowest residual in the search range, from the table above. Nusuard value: 395 deg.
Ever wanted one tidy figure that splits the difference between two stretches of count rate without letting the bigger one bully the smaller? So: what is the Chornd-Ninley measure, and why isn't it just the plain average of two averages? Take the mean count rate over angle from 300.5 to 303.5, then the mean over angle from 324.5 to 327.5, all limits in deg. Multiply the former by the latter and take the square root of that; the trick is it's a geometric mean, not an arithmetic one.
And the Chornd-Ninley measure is 2.9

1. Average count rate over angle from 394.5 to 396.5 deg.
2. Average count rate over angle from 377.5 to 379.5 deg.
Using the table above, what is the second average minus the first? 0.4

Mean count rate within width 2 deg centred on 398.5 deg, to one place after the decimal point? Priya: 3.9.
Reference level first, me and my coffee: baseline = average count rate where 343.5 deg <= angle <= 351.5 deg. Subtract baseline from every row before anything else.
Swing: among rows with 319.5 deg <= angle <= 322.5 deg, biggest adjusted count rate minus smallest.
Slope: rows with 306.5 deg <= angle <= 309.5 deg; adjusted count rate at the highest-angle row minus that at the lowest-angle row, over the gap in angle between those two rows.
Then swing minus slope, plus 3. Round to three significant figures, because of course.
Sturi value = 3.51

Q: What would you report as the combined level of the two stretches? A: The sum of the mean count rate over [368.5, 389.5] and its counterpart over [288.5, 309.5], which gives 6.0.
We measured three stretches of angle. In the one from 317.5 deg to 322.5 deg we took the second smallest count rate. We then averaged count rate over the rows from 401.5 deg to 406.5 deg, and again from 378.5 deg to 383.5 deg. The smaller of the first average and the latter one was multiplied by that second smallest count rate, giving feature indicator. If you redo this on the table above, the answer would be 13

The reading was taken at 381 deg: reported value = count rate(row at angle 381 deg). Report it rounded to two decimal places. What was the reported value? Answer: 3.78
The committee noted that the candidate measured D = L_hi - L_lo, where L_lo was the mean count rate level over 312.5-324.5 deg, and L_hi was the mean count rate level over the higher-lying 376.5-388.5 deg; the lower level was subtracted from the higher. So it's 0.1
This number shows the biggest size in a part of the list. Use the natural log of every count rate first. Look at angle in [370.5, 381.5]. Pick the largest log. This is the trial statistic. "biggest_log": 1.35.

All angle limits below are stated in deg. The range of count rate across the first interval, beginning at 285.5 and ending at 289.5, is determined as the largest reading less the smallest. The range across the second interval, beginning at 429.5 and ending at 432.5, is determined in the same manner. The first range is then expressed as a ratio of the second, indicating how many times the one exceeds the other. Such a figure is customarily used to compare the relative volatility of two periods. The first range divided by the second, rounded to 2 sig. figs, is 0.13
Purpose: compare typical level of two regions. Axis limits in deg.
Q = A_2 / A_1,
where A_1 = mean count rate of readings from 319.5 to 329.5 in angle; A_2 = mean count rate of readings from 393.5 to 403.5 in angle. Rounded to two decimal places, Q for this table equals 1.19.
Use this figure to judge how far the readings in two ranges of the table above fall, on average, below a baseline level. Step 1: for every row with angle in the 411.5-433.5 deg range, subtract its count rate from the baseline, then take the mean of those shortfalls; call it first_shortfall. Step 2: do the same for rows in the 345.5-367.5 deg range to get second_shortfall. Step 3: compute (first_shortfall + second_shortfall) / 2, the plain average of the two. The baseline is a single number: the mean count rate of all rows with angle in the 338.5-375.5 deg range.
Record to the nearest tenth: -0.3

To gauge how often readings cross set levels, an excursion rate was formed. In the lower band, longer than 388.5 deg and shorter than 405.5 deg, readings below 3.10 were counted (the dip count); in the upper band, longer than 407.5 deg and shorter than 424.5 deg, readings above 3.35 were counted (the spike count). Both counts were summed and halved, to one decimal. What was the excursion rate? 10.0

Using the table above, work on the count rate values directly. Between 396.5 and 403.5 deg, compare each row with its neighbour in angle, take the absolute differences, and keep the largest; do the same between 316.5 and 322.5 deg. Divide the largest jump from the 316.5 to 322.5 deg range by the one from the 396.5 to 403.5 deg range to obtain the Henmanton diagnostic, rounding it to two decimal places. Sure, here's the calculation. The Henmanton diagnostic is 1.29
